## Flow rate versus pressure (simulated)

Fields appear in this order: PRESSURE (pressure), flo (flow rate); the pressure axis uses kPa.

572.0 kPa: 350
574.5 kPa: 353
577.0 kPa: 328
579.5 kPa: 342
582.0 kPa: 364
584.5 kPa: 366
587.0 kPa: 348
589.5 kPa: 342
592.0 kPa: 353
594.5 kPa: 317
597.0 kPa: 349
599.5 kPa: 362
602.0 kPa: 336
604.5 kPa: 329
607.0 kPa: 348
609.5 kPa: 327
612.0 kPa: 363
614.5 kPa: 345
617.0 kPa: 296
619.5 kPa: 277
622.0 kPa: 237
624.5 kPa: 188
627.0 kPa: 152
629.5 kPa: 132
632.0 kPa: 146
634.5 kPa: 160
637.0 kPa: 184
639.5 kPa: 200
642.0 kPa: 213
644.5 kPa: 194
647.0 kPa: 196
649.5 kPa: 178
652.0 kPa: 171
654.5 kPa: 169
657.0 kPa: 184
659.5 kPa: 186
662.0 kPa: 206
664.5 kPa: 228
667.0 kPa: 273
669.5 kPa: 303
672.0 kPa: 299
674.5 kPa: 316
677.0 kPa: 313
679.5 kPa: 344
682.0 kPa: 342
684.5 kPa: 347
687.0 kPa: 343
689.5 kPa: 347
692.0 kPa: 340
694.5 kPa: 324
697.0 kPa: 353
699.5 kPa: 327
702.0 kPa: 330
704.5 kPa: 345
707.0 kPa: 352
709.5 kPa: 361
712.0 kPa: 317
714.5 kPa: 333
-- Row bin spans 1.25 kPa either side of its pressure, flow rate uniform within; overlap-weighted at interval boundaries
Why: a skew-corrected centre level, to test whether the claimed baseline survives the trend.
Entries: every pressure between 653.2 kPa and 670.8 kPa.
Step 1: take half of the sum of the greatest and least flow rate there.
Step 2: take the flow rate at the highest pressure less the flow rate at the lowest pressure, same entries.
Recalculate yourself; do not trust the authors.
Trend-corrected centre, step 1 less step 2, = 102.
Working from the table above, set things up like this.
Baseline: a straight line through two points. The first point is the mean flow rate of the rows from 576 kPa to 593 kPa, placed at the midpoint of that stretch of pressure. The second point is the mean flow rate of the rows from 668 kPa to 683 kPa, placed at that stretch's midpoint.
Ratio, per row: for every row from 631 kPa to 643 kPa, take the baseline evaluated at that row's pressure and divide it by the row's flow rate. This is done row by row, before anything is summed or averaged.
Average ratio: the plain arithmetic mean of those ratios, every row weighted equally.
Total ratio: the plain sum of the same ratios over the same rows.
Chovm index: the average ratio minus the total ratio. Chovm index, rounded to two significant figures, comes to -7.5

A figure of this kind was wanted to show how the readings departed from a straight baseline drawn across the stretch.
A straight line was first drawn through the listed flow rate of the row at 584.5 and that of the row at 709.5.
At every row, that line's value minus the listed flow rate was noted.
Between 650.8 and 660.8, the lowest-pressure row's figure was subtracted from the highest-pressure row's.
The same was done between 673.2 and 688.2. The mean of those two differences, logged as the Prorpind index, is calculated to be -21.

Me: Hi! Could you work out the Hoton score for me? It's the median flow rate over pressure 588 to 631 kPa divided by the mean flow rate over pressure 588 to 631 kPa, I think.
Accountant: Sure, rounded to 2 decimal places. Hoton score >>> 1.11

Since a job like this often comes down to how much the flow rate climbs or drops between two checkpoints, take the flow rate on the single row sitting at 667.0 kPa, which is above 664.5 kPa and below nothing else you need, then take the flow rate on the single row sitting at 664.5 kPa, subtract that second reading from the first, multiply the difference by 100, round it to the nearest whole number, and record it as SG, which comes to 4500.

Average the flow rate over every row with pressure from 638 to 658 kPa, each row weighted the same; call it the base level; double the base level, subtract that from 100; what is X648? -276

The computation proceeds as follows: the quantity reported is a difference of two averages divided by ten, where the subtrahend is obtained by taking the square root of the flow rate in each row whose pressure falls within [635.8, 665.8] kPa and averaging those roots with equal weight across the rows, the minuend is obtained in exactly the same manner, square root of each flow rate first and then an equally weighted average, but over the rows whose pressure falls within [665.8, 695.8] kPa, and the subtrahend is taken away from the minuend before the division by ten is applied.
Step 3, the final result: 0.41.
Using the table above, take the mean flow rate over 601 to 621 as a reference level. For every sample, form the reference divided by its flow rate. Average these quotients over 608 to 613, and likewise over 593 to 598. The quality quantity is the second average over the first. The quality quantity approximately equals 1.0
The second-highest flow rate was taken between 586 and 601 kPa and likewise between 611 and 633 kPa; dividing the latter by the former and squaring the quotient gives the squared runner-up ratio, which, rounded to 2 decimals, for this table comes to 0.96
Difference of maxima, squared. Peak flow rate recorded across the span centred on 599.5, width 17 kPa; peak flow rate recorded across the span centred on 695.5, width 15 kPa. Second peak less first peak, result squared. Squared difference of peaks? 81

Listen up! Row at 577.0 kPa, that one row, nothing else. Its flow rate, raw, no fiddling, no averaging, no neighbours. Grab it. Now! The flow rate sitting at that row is 328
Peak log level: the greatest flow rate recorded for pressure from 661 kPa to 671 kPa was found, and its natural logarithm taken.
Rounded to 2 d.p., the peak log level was 5.71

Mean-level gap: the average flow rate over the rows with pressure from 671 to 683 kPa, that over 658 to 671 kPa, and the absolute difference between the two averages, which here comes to 84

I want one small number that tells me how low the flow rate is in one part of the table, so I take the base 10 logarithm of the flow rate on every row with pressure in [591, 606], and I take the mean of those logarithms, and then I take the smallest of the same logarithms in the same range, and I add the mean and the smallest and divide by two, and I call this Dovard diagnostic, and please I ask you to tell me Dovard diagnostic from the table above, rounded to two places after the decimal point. 2.52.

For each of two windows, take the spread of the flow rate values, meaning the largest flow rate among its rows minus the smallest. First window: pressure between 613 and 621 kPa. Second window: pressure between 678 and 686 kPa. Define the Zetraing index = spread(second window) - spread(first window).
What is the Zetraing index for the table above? -63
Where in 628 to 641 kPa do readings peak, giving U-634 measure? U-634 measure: 639.5 kPa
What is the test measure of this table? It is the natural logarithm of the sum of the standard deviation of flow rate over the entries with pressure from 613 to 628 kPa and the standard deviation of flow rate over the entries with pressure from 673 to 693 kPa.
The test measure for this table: 4.4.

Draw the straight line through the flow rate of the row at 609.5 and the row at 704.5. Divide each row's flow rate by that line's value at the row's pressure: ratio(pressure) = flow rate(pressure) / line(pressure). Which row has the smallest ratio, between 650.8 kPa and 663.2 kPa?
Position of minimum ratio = 654.5 kPa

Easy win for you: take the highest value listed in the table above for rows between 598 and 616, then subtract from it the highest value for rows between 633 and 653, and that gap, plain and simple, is 150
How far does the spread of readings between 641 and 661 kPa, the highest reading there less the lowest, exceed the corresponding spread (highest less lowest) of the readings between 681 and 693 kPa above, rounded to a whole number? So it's 37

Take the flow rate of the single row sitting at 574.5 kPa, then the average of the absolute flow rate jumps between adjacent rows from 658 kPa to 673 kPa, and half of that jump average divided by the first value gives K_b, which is 0.034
